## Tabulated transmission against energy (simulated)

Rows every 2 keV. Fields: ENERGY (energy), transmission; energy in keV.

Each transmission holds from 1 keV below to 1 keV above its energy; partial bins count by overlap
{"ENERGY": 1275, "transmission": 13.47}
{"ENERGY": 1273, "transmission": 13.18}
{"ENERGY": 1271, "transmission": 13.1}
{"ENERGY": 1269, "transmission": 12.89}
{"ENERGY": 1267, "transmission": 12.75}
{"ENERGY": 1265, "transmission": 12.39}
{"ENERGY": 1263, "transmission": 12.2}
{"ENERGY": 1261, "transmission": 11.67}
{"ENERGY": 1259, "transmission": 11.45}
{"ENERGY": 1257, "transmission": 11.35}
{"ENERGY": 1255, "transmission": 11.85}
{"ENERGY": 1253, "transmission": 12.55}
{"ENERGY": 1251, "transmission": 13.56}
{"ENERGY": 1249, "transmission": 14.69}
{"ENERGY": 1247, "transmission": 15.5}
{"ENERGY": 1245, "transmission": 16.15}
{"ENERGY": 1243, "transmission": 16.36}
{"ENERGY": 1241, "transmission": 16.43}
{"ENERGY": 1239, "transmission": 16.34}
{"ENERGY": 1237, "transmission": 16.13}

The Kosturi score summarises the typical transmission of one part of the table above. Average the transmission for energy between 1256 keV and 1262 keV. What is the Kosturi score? 11.5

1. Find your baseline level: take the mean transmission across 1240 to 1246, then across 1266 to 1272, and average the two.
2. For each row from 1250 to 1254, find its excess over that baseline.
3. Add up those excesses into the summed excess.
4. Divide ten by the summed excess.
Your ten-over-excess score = -3.2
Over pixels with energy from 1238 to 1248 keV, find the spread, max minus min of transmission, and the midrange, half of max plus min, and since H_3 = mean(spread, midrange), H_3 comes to 8.4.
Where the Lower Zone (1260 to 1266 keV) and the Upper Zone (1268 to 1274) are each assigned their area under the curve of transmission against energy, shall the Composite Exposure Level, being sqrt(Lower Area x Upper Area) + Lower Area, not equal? 148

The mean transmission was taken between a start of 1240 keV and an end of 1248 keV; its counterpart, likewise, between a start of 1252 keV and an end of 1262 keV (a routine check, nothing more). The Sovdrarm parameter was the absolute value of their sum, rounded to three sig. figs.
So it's 27.9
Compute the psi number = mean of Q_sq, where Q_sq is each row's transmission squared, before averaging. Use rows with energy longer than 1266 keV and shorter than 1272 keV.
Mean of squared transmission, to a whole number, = 167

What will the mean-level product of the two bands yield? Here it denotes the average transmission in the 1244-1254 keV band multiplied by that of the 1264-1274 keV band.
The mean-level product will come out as 186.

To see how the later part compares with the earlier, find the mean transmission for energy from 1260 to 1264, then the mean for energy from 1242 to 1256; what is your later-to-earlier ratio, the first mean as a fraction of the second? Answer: 0.83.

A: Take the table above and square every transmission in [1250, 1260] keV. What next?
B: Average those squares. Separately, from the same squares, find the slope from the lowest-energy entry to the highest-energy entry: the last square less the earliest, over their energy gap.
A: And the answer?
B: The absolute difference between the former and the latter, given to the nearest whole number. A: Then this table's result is 155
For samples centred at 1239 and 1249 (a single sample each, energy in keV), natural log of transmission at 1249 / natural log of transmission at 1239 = 0.96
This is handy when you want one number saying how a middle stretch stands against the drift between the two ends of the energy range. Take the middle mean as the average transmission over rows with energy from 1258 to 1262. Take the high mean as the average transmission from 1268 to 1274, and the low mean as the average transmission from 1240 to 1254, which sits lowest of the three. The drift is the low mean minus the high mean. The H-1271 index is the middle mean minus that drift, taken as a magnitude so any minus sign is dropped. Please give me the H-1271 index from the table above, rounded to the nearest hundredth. 9.58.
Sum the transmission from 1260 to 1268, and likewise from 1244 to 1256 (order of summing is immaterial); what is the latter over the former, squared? 3.0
